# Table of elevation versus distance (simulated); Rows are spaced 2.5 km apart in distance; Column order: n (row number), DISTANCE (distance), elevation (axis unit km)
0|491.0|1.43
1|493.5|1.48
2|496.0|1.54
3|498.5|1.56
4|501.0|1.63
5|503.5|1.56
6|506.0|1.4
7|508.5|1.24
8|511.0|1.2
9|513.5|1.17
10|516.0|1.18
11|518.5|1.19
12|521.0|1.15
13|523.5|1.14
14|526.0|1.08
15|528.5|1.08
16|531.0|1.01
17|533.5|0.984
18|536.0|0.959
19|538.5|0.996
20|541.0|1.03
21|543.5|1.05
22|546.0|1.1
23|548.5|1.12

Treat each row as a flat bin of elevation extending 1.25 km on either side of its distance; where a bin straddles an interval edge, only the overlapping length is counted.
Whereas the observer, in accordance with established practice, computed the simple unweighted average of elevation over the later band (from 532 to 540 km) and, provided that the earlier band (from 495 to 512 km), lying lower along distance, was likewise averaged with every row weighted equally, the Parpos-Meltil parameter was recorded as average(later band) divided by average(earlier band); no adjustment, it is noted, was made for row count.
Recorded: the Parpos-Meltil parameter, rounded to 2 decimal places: 0.68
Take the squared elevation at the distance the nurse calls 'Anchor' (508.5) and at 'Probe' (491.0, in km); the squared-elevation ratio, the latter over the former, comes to 1.33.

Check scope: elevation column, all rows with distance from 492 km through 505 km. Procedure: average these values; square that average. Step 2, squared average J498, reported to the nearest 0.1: 2.4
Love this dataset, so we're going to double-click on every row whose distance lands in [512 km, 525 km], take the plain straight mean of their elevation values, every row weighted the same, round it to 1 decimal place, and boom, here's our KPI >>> 1.2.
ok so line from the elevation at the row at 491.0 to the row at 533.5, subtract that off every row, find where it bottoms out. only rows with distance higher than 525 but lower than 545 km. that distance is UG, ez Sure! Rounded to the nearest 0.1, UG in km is 531.0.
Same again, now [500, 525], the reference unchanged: 513.5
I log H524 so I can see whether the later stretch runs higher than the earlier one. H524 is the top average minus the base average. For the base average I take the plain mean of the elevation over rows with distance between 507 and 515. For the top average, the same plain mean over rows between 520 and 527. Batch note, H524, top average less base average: -0.08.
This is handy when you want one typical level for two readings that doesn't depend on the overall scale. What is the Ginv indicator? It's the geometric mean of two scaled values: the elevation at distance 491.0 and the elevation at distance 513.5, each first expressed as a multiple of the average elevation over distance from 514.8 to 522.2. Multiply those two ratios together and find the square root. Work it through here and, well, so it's 1.10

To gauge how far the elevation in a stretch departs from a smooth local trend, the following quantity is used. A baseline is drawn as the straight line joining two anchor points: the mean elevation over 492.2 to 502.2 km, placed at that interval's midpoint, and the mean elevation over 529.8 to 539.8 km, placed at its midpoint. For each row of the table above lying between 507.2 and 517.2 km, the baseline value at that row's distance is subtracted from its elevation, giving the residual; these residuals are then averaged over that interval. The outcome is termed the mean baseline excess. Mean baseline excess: -0.13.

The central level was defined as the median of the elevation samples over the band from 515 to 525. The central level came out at 1.2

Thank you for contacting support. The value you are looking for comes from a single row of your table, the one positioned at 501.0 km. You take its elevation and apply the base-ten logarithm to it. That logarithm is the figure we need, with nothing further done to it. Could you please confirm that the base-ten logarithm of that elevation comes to 0.21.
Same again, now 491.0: 0.16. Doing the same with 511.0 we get 0.08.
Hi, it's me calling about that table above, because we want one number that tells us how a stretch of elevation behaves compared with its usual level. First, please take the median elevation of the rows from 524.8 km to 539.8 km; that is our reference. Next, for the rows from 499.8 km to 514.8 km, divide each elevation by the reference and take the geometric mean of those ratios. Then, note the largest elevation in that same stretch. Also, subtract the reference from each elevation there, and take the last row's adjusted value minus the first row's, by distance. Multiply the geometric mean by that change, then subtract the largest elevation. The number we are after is -2.25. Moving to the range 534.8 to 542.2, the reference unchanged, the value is -0.96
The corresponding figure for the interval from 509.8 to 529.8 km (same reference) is -1.34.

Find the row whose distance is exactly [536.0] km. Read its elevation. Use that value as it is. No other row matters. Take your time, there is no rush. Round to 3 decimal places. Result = 0.959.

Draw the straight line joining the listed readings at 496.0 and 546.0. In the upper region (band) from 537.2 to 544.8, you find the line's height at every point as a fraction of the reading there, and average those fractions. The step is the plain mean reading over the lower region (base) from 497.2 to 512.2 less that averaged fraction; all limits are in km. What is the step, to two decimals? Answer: 0.32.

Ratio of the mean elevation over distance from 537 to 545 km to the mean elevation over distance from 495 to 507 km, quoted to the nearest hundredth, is 0.67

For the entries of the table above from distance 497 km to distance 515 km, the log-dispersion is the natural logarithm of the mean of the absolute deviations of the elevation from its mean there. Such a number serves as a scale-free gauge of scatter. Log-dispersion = -1.81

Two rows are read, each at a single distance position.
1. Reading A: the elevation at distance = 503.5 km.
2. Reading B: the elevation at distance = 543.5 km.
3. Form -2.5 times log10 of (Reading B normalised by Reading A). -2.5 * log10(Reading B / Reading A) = 0.43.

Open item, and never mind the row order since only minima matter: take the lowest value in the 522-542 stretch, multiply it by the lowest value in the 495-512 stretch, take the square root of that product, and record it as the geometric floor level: 1.07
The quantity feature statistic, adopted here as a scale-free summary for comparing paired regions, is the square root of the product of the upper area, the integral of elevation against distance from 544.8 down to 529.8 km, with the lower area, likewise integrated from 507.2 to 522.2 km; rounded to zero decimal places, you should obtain 16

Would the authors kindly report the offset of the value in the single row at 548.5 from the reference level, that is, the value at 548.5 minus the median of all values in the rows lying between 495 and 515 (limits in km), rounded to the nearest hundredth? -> -0.35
